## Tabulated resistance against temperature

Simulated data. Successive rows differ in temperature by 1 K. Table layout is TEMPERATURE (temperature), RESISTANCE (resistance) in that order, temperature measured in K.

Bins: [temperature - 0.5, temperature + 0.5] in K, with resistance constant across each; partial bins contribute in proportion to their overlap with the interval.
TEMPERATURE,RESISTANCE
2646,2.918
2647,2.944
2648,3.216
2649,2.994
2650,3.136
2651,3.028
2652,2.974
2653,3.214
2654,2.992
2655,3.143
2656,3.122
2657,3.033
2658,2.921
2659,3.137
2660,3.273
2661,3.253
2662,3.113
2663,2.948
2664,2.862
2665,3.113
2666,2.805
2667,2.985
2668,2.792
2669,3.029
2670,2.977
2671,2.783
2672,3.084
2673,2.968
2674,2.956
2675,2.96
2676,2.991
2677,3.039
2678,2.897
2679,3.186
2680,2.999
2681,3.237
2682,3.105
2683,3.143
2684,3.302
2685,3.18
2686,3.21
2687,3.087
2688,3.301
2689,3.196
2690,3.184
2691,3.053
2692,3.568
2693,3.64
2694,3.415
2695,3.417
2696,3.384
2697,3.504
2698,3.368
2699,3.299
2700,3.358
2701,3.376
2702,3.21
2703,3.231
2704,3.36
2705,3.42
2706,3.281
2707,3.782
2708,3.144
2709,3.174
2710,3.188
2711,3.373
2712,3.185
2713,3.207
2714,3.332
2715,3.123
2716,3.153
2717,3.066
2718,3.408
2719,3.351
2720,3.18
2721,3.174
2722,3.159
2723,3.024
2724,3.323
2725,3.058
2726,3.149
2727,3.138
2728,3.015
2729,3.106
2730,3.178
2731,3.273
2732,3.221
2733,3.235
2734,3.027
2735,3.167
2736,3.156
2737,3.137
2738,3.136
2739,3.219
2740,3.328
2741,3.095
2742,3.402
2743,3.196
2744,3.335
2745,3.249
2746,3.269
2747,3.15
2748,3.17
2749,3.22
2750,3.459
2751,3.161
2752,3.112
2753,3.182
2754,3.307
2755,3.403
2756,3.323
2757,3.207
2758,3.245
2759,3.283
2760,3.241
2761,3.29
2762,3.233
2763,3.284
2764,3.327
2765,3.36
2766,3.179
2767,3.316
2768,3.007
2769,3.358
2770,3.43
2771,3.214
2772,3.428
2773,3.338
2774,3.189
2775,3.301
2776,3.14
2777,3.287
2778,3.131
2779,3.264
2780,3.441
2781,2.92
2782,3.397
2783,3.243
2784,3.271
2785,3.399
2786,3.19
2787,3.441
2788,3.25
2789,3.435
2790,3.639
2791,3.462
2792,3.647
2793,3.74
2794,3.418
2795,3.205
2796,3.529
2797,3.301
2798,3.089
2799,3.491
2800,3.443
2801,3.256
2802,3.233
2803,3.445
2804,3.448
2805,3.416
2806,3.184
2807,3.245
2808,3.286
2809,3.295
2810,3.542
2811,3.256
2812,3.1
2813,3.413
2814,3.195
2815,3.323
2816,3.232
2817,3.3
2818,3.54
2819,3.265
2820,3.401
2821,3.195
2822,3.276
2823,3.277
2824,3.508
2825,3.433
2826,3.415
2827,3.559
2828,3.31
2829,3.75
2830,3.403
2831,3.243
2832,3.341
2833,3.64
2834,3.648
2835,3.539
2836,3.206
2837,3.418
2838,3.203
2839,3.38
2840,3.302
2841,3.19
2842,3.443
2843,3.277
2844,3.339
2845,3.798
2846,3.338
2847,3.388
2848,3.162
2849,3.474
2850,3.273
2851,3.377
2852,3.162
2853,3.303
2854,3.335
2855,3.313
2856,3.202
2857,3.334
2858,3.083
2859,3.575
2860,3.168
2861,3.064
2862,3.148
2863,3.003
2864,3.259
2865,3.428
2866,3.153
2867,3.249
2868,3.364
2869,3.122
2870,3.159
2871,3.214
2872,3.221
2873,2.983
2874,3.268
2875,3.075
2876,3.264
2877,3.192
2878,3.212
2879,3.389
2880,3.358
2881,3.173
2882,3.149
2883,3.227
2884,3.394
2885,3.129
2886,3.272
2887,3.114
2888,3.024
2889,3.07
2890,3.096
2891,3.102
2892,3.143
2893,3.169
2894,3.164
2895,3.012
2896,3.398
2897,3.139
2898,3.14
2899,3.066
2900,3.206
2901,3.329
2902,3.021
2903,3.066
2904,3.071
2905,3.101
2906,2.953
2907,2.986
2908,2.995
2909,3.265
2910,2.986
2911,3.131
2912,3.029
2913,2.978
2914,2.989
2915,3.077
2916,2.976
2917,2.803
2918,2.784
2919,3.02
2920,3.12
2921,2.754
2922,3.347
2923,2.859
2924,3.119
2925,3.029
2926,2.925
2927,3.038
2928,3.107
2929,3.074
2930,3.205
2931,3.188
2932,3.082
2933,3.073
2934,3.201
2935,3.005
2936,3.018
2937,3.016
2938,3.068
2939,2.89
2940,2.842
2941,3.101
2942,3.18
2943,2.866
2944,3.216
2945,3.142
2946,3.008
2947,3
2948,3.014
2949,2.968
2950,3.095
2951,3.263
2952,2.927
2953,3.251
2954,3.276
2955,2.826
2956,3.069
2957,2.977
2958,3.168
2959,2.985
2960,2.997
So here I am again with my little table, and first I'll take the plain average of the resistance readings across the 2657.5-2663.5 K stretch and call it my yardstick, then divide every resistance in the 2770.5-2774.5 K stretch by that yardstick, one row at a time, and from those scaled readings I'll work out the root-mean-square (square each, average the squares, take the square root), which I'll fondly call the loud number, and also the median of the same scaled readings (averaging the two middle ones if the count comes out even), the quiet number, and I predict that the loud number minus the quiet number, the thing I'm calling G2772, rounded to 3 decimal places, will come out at 0.006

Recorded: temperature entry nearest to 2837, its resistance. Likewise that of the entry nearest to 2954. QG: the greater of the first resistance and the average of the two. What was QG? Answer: 3.42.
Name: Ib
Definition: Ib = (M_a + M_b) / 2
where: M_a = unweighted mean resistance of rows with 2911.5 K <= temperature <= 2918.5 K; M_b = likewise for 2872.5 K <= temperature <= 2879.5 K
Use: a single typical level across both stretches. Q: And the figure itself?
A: 3.07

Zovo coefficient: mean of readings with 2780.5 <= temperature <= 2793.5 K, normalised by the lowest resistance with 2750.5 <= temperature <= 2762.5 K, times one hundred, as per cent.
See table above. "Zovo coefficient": 109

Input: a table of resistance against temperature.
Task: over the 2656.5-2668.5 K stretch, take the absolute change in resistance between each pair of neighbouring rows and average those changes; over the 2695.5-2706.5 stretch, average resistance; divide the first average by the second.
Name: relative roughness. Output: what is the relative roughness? 0.049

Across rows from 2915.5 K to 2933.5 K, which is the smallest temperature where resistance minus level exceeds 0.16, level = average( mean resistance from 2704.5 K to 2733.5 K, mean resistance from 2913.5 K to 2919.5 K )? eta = 2922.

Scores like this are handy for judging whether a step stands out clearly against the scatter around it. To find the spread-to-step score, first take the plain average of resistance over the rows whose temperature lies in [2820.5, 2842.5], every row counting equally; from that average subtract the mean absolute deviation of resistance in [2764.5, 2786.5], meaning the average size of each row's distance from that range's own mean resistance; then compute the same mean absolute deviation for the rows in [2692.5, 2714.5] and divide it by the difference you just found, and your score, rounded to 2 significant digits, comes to 0.034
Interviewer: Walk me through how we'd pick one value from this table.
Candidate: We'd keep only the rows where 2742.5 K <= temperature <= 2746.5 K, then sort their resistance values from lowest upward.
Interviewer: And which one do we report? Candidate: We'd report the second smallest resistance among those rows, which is 3.249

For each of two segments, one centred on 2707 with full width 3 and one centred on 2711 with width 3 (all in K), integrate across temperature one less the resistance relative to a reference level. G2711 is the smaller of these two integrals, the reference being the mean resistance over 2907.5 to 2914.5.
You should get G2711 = -0.34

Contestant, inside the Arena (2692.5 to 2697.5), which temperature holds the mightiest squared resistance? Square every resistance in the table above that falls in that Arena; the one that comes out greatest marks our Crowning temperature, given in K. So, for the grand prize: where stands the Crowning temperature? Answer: 2693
